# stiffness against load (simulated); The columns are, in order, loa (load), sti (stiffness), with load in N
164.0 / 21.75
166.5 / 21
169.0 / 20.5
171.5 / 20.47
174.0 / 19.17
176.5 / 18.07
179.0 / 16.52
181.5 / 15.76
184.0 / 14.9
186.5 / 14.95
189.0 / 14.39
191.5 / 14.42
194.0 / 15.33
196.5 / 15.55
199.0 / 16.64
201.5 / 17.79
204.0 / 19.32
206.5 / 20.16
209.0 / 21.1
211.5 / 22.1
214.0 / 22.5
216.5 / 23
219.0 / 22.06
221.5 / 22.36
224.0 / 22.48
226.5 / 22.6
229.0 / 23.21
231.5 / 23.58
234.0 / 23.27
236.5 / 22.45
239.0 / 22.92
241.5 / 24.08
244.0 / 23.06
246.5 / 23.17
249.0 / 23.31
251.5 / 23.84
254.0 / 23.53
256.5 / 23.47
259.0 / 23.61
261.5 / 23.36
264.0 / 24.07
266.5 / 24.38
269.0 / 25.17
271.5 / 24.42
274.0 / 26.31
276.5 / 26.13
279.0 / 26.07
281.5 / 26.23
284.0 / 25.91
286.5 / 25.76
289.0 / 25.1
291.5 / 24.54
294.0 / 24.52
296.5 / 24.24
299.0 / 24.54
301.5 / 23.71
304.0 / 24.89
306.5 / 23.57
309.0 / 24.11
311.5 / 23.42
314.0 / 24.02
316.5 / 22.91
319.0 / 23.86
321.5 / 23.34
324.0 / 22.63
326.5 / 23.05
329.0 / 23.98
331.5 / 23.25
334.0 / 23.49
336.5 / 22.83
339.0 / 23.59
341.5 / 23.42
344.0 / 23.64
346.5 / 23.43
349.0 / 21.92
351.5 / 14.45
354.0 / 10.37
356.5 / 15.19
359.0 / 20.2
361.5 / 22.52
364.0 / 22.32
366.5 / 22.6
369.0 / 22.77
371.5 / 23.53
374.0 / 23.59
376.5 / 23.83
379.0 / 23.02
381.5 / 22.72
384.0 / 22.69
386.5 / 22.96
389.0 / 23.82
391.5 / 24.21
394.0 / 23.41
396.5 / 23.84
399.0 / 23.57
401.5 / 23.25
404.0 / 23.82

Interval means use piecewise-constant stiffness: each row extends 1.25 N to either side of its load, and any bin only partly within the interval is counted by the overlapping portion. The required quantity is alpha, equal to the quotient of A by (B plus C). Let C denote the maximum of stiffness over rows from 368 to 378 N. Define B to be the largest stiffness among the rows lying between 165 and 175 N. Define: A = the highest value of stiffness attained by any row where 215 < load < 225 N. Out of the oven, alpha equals 0.513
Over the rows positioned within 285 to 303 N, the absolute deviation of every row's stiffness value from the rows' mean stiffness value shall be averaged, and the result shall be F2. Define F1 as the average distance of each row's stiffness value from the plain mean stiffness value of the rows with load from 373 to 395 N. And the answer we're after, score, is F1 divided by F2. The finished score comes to 1.0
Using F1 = 0.5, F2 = 0.46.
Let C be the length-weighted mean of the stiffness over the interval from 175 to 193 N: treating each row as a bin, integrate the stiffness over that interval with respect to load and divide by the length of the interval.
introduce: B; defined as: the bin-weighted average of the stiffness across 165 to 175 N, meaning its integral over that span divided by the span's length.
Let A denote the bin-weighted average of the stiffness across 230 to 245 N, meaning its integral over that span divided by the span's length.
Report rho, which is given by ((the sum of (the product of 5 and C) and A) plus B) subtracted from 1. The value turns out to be -121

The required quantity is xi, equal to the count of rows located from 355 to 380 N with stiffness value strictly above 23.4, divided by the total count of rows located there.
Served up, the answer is 0.3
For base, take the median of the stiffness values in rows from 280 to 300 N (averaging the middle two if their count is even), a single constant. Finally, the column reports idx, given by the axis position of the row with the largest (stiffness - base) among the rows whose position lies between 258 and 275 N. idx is 274.0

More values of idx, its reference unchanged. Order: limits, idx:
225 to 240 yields 231.5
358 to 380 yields 376.5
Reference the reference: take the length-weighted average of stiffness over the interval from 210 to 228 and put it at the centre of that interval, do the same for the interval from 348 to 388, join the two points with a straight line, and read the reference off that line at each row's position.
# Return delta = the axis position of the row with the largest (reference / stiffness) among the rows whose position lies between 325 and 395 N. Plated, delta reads 354.0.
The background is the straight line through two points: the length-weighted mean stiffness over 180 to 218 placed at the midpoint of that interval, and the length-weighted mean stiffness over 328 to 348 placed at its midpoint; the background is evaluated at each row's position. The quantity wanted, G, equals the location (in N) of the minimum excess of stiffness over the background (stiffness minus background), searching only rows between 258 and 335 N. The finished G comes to 324.0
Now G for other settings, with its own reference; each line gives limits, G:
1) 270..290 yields 289.0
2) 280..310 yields 306.5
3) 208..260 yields 209.0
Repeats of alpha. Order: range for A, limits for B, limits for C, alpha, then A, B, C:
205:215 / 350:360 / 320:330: 0.509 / 22.5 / 20.2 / 23.98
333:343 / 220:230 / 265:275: 0.476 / 23.59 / 23.21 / 26.31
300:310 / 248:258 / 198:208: 0.566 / 24.89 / 23.84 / 20.16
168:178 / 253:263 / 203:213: 0.448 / 20.5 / 23.61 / 22.1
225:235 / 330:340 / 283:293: 0.476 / 23.58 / 23.59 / 25.91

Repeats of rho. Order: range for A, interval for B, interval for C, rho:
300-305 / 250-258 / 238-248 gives -163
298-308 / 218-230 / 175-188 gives -126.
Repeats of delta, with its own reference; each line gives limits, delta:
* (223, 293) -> 224.0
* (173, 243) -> 189.0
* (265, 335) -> 324.0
